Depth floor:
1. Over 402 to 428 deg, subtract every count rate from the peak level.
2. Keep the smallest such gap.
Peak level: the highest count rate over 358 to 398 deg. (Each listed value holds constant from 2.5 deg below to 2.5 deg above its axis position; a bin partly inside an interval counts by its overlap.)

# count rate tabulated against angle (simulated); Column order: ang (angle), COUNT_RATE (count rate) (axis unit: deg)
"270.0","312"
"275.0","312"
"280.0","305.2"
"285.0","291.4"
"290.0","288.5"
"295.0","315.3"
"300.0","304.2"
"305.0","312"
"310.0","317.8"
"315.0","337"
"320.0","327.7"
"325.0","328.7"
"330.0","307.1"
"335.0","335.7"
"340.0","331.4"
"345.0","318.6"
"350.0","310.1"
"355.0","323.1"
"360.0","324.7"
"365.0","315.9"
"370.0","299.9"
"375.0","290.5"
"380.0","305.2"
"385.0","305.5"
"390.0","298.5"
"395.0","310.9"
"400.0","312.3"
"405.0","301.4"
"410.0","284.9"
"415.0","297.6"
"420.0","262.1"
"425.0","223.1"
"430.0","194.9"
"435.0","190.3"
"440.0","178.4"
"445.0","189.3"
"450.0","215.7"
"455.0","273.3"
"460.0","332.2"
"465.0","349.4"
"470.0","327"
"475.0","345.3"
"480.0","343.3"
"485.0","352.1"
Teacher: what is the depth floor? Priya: 23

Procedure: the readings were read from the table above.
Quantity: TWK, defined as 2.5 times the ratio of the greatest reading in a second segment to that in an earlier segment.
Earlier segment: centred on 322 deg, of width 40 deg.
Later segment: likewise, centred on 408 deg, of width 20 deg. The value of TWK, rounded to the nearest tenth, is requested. 2.3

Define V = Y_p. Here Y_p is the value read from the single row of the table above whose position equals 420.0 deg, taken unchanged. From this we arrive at 262.1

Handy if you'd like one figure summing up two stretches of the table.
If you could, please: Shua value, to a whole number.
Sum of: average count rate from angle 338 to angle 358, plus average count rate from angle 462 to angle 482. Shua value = 662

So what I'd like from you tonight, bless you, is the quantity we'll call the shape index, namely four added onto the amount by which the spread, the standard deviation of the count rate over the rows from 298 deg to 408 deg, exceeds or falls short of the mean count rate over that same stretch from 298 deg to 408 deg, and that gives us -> -298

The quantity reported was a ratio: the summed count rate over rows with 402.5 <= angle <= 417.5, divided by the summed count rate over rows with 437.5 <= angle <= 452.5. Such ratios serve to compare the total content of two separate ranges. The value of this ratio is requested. 1.5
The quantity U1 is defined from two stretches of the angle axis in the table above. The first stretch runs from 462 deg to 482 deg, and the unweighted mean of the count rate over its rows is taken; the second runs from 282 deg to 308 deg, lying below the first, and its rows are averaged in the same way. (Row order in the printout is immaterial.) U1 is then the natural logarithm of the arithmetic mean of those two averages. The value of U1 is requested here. 5.77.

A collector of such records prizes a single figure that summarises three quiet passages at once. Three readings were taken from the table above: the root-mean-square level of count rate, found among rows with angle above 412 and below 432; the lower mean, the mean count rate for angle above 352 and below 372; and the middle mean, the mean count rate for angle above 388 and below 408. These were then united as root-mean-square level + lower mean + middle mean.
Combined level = 869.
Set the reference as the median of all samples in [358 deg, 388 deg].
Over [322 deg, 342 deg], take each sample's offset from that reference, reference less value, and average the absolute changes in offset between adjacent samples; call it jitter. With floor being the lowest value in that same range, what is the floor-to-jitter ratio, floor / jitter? 17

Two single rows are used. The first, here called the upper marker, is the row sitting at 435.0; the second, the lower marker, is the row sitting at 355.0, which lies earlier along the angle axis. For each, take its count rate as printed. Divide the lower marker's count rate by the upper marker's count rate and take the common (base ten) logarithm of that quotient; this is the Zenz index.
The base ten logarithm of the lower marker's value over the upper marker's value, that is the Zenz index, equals 0.23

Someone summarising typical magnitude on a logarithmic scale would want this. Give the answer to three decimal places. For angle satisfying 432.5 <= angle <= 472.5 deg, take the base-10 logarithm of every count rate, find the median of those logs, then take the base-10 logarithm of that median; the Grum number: 0.378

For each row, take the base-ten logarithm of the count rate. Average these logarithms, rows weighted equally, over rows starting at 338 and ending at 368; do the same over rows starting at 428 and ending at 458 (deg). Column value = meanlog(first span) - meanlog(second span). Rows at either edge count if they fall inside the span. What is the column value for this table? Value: 0.19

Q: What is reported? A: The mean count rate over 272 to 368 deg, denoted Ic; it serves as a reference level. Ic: 316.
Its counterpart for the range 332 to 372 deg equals 320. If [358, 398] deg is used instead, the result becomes 306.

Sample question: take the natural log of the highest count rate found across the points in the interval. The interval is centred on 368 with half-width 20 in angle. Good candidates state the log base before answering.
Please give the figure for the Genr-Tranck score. 5.78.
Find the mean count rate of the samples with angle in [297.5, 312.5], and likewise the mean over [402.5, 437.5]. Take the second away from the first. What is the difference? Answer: 61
